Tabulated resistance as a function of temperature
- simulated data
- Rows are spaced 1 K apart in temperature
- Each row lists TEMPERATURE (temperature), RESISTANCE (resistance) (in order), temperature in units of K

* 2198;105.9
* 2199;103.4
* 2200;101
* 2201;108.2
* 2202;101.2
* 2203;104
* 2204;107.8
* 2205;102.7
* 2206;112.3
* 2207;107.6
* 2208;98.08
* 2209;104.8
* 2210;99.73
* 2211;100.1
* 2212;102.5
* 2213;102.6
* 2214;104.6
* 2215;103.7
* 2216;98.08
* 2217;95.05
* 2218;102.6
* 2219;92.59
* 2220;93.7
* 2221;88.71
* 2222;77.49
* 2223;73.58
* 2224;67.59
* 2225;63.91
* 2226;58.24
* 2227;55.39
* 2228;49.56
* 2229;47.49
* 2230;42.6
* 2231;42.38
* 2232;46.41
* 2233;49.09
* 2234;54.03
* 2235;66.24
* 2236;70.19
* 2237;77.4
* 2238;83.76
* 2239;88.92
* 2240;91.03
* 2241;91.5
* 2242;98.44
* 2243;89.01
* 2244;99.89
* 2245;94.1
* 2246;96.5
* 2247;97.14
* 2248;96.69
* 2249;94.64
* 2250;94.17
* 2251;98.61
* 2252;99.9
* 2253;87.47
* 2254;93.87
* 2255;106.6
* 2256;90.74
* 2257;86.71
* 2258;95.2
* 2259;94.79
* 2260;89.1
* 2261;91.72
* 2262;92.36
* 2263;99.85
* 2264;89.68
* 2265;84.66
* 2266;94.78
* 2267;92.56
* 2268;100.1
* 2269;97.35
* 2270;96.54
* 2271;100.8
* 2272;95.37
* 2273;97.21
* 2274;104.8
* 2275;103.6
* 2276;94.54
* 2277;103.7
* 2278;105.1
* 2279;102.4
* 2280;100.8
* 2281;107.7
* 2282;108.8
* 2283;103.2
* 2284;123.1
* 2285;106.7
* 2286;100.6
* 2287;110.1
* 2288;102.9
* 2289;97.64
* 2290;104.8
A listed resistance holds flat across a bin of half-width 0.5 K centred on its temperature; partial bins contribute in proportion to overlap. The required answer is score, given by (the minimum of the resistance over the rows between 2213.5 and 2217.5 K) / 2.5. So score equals 38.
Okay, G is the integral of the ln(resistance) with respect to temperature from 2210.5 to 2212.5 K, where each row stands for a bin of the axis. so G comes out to 9.24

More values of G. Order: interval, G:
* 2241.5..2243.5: 9.08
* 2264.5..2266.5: 8.99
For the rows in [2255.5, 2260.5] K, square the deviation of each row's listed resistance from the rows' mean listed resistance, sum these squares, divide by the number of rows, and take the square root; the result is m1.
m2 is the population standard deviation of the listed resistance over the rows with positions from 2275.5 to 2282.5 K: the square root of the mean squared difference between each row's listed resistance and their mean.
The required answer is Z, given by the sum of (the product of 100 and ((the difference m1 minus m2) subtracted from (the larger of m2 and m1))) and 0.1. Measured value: 557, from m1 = 3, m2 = 4.42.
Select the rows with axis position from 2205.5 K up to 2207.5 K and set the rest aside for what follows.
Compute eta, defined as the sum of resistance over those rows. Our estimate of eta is 220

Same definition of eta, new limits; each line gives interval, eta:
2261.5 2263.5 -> 192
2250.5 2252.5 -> 199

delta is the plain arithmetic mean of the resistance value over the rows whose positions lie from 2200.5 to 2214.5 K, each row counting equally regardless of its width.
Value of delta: 104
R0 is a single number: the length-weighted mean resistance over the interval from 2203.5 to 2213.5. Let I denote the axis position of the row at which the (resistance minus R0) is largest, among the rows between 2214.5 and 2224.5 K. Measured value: 2215 K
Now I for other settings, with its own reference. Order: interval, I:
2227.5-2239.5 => 2239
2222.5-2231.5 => 2223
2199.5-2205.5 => 2201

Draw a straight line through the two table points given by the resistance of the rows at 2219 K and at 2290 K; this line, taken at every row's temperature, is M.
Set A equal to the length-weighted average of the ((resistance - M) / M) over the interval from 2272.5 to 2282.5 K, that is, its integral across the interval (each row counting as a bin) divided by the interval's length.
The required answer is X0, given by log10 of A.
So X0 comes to -2.7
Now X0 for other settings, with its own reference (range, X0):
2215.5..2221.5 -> -1.5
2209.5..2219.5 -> -1.0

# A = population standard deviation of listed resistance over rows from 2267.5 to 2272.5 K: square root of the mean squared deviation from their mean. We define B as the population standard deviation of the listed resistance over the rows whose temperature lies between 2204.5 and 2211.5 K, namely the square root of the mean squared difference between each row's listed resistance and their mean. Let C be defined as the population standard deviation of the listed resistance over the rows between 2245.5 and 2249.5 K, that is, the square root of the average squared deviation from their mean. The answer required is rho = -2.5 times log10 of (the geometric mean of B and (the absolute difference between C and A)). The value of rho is -0.9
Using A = 2.1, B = 5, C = 1.0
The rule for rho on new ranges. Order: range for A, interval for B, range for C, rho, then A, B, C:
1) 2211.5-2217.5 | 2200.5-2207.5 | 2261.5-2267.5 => -0.8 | 3.4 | 4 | 4.6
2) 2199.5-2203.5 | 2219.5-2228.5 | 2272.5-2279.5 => -1.4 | 2.9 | 14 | 3.8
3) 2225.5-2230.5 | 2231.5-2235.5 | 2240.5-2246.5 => -1.4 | 5.6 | 8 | 3.8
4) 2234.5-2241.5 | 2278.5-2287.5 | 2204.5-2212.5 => -1.9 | 9.5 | 7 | 4.4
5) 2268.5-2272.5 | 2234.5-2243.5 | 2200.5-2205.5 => -1.1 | 2.0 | 10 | 2.8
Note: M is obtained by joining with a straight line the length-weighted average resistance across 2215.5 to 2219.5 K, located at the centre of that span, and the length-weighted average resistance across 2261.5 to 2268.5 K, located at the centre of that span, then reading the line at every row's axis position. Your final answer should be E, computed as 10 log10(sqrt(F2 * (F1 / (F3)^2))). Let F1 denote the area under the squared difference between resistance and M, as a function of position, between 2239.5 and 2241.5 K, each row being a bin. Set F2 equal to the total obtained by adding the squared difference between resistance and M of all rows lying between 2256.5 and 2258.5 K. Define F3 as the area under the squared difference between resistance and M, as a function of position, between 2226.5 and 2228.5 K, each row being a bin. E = -20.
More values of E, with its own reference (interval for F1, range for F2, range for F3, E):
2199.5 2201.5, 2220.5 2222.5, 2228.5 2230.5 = -14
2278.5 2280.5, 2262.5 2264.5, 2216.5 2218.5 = 4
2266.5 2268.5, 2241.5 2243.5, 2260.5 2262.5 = 9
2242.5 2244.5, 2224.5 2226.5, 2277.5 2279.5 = 2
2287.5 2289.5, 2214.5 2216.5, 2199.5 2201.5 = -1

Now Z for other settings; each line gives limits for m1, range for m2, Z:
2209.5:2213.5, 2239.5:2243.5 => 579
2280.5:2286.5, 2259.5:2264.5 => 385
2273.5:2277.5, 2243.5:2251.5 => 197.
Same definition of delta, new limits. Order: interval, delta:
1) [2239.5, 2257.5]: 95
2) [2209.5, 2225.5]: 92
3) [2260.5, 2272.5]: 95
